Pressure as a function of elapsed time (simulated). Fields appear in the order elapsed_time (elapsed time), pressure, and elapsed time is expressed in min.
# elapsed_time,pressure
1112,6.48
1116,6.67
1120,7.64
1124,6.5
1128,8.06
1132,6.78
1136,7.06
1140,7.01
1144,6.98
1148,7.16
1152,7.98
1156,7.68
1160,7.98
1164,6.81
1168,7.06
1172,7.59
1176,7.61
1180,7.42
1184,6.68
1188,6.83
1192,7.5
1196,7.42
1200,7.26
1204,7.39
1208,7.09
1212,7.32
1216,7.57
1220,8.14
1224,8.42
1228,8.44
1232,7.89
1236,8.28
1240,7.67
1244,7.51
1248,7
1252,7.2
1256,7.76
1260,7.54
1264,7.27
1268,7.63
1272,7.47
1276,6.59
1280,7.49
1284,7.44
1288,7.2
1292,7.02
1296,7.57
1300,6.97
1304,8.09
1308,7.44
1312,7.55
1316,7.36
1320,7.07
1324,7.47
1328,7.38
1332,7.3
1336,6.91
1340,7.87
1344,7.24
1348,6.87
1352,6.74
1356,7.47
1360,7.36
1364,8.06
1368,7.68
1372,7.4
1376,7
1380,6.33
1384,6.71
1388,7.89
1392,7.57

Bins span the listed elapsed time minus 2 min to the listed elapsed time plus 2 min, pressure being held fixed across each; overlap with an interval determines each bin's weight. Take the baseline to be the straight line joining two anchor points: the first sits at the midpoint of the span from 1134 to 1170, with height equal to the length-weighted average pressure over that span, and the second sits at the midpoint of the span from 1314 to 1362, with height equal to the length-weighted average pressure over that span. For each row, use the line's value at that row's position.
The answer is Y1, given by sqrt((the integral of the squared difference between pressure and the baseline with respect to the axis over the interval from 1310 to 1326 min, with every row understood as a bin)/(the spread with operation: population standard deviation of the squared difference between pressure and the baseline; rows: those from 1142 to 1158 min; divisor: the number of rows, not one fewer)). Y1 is 2.1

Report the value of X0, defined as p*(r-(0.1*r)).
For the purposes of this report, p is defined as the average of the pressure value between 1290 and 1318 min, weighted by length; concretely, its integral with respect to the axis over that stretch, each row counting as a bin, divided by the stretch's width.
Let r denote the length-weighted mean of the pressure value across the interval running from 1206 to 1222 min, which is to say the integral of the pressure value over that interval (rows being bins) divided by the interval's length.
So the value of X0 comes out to 50.3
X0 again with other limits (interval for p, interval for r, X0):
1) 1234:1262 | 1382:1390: 49.7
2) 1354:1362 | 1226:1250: 52.0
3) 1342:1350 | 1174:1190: 45.3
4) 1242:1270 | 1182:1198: 47.4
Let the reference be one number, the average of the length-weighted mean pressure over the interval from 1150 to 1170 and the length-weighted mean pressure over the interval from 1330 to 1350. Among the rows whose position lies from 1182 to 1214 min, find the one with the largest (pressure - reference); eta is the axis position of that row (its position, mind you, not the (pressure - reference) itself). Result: 1192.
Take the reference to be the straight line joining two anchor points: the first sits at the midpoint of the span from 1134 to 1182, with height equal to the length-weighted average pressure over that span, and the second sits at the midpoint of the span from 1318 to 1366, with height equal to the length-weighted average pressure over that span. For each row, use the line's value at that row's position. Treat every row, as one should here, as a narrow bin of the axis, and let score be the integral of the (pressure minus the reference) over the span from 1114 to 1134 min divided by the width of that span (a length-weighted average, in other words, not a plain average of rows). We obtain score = -0.24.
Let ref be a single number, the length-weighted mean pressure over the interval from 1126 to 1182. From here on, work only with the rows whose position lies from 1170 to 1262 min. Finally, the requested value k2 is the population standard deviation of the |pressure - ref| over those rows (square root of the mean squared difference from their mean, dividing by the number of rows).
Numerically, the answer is 0.32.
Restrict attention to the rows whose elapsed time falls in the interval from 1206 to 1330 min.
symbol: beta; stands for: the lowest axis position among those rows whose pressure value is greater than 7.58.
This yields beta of 1220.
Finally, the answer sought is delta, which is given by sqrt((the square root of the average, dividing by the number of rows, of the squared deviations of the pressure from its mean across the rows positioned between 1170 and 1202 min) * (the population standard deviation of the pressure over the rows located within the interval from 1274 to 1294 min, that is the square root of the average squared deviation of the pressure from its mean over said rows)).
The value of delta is 0.33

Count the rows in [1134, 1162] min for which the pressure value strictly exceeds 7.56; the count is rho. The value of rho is 3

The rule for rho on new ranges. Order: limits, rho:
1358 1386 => 2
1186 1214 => 0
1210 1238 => 6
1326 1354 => 1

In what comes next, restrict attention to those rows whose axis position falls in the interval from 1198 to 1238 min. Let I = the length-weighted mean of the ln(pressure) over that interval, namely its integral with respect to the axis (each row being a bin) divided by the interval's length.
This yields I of 2.05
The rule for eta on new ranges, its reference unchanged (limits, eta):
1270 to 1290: 1280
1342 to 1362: 1356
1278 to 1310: 1304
